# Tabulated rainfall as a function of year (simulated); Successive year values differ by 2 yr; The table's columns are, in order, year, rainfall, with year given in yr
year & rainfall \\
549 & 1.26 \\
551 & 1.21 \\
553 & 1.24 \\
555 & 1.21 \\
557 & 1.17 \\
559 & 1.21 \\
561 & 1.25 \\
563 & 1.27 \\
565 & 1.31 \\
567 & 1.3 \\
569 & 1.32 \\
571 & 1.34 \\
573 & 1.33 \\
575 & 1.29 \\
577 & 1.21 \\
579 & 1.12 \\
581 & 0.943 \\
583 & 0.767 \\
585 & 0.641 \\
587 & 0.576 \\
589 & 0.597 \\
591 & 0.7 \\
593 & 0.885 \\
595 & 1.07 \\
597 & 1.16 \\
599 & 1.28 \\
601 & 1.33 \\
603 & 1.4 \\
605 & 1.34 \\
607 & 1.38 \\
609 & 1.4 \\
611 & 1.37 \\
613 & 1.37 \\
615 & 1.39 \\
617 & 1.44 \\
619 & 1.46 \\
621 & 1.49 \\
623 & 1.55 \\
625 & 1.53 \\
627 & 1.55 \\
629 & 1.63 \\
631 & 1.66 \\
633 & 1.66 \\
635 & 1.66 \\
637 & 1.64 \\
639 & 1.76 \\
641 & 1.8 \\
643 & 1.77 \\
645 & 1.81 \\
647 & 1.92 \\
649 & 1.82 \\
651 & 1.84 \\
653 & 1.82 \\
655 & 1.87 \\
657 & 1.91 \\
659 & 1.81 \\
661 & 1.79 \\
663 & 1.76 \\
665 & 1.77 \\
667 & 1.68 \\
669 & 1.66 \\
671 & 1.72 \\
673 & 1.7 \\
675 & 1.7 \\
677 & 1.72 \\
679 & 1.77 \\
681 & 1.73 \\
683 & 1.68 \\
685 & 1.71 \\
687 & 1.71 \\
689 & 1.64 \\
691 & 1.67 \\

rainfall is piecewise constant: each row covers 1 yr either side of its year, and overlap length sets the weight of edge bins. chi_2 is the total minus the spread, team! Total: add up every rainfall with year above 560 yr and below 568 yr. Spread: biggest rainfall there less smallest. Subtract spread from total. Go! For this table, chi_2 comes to 5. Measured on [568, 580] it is 7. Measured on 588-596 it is 3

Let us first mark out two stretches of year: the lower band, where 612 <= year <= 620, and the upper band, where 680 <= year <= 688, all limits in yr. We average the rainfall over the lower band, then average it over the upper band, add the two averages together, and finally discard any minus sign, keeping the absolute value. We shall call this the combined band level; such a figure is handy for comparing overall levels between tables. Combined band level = 3.12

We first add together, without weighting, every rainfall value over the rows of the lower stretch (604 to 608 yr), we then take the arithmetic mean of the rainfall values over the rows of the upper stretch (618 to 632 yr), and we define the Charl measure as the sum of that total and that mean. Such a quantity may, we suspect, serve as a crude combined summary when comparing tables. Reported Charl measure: 4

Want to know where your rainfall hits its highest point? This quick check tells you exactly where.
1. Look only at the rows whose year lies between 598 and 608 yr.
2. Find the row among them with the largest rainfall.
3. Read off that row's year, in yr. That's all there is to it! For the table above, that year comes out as 603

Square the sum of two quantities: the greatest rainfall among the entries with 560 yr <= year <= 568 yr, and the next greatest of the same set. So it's 6.8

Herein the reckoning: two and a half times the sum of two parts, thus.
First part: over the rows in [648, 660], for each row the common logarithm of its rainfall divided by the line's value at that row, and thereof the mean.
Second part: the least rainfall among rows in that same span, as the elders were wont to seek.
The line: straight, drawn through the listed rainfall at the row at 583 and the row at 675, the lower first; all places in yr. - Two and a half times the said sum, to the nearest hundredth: 4.76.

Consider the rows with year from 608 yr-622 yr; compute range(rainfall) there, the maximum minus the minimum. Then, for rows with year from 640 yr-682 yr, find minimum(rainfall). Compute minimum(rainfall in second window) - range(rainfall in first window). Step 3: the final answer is 1.5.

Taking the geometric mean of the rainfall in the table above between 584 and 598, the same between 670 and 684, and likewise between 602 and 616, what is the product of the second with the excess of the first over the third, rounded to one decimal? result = -1.0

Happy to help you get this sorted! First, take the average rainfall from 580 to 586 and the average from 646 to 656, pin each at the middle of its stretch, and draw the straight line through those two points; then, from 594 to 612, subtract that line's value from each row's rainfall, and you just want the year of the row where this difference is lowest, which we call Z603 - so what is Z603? 595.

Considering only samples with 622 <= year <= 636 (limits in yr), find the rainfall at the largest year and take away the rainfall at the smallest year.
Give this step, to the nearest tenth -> 0.1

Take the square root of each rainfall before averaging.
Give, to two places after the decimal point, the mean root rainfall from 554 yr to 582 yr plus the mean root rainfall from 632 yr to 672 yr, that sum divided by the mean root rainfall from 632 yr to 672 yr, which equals 1.83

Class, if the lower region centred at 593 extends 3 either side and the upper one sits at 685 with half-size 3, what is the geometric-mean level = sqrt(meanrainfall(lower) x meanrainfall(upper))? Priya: 1.23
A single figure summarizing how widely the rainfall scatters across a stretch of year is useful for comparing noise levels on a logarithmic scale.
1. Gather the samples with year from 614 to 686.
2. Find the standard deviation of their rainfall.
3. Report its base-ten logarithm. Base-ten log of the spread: -0.89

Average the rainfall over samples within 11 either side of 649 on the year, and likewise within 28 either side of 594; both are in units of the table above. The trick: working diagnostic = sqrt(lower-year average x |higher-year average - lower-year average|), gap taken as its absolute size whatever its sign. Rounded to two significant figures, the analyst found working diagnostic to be 0.88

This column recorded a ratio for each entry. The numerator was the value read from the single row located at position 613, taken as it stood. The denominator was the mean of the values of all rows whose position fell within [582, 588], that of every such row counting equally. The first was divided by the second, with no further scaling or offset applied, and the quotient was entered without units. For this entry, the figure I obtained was 2.07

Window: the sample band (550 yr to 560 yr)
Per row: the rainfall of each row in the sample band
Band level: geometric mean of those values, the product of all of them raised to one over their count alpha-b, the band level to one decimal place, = 1.2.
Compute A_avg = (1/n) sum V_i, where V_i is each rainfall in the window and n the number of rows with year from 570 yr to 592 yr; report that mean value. 0.96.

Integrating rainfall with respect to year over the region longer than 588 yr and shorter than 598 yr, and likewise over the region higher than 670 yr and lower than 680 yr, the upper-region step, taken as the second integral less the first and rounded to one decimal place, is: 8.4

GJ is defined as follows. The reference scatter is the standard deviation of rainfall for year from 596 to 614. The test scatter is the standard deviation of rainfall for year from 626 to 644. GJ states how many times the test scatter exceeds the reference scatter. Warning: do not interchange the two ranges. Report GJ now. 1.0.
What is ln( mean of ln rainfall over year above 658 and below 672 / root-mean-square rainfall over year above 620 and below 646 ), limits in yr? -1.1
